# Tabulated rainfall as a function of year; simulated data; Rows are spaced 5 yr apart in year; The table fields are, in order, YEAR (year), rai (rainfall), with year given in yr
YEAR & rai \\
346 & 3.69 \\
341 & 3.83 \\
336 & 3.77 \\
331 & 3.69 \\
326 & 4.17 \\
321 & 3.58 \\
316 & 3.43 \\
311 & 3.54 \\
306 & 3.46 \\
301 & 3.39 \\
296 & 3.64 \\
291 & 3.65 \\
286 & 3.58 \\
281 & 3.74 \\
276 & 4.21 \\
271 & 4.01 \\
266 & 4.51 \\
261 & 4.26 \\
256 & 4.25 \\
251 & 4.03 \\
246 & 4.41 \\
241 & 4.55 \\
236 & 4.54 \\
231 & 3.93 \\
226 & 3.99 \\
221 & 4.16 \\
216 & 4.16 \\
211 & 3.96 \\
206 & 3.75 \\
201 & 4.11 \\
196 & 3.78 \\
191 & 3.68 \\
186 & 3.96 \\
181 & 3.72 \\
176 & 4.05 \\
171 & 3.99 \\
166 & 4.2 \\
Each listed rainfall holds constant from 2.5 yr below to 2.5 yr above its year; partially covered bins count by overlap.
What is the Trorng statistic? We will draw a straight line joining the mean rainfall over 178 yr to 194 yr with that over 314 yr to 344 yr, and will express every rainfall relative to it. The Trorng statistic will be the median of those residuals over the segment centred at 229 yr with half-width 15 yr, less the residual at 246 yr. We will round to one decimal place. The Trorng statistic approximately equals -0.3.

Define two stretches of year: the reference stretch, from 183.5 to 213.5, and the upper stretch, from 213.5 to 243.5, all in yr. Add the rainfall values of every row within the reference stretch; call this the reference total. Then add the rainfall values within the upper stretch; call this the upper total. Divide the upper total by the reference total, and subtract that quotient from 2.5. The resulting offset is 1.41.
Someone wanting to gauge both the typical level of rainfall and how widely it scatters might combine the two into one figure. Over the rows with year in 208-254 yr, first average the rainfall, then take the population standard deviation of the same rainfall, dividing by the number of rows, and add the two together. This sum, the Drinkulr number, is 4.4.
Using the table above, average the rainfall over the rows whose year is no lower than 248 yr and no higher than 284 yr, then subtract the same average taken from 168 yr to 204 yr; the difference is 0.2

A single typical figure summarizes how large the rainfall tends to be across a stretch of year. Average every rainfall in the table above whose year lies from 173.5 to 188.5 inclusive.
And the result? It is 3.91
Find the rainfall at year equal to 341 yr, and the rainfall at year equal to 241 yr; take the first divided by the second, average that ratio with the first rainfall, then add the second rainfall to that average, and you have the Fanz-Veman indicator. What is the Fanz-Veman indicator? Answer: 6.89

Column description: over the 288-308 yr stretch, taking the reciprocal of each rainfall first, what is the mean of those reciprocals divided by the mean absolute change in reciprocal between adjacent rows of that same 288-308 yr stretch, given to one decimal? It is 31.5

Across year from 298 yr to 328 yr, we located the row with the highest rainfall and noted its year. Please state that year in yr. 326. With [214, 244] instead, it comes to 241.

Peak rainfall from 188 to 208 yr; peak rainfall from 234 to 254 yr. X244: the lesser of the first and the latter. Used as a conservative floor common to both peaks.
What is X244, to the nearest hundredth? 4.11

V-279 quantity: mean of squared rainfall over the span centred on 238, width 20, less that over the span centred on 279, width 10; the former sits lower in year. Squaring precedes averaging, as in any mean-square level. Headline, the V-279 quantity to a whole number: 3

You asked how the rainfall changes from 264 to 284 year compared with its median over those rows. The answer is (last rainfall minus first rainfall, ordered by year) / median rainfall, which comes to -0.19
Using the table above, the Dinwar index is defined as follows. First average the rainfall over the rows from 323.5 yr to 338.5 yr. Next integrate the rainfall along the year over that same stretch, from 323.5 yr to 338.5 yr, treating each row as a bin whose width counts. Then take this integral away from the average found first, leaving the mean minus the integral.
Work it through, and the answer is -54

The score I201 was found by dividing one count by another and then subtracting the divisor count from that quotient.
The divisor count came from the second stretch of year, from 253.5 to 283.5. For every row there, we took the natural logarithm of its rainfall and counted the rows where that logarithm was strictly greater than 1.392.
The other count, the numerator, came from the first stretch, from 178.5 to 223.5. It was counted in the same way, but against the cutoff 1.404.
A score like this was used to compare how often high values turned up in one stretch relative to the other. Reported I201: -3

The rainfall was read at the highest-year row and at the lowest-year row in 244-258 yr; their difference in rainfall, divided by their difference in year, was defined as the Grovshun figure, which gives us -0.016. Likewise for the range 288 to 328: 0.015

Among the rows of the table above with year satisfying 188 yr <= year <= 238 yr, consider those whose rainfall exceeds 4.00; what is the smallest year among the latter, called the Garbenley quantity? 201 yr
